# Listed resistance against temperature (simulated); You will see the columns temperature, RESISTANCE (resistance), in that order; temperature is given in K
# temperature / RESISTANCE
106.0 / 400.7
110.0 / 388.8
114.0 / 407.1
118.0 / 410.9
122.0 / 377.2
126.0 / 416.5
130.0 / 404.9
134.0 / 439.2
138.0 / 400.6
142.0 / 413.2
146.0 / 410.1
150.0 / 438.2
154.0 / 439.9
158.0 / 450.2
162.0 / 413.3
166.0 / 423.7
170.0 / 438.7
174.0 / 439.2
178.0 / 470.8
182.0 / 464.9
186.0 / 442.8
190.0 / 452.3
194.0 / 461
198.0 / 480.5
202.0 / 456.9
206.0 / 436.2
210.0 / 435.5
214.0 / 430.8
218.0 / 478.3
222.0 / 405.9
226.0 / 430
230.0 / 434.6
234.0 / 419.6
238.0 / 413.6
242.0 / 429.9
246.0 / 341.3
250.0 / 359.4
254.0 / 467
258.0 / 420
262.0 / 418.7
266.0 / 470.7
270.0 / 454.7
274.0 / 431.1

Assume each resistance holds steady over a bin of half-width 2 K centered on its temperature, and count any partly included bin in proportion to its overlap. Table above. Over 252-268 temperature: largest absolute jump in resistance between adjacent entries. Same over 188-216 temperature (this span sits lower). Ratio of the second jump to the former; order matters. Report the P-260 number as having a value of 0.45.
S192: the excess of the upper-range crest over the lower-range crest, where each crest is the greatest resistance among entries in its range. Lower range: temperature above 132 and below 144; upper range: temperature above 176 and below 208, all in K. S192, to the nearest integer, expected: 41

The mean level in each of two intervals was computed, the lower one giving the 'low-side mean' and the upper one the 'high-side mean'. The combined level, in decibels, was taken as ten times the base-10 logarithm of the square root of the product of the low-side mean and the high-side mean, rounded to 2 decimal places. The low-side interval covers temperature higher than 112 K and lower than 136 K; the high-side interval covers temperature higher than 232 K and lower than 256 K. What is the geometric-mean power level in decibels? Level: 26.10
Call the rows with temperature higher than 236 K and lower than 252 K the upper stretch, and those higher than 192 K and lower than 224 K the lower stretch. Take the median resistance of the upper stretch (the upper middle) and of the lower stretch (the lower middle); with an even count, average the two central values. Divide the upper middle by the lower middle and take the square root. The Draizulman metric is 0.93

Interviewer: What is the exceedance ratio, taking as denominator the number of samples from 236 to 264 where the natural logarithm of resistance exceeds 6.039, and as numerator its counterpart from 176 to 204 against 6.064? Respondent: 2.3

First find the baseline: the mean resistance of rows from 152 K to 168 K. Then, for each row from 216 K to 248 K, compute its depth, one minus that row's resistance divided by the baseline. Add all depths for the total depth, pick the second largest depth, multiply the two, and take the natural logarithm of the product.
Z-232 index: -4.3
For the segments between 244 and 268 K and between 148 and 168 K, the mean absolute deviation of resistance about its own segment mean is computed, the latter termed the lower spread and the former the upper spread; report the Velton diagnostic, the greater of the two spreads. 42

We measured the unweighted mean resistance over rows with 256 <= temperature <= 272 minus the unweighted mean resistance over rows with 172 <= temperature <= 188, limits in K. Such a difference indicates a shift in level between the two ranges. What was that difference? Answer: -13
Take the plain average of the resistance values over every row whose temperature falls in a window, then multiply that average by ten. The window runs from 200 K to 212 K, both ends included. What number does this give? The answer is 4429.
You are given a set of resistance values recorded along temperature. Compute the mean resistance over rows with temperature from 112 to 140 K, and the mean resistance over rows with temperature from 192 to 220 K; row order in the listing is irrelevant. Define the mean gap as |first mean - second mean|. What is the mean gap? 46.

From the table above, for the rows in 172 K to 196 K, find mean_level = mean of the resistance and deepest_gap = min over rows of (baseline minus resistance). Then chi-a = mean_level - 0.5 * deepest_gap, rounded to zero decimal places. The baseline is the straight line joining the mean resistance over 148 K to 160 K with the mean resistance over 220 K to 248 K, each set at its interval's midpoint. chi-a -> 474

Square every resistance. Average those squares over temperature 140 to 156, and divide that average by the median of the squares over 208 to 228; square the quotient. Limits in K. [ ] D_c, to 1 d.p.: 1.0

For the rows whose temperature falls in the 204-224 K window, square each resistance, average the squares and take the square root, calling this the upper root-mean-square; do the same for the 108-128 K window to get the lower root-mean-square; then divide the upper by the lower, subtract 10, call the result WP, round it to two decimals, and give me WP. -8.91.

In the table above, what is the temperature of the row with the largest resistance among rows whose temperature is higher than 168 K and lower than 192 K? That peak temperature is 178.0 K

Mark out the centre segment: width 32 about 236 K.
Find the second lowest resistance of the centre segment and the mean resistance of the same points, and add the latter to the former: 764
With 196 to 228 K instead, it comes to 874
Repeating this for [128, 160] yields 829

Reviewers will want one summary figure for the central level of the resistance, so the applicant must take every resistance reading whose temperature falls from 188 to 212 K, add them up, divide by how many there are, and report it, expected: 454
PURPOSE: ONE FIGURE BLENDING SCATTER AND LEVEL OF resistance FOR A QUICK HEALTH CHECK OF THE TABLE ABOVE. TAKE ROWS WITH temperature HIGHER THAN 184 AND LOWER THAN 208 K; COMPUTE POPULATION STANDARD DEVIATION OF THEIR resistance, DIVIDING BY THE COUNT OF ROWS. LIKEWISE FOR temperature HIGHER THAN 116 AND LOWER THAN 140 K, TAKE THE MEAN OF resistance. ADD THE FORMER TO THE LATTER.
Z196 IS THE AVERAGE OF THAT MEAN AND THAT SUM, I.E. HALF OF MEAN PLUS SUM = 415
